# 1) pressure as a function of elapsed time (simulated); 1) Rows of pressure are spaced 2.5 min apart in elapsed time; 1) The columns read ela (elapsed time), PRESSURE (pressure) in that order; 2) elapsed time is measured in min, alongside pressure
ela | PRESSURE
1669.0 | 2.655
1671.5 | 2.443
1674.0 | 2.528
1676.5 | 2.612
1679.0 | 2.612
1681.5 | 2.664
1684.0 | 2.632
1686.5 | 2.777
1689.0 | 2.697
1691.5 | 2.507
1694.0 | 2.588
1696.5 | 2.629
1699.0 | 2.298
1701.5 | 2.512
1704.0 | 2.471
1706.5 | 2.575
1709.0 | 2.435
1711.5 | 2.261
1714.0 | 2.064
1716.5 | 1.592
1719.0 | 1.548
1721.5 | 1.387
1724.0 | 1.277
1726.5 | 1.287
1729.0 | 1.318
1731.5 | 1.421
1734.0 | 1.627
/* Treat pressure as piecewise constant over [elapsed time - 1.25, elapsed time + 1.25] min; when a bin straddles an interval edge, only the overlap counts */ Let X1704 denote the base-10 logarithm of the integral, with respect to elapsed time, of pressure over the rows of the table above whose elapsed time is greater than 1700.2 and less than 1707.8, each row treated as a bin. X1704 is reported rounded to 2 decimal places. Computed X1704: 1.28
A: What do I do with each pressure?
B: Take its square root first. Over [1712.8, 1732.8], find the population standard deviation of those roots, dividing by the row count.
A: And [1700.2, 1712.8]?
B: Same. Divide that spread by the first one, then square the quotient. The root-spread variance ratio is 0.13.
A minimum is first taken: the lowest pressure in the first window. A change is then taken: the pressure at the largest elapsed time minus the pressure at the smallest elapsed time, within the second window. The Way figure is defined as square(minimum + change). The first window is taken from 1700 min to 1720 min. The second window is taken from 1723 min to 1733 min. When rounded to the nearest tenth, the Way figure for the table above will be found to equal 2.9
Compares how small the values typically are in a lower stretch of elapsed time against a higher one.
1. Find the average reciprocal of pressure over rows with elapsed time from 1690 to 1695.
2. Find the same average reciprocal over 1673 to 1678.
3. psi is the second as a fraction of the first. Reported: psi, 1.0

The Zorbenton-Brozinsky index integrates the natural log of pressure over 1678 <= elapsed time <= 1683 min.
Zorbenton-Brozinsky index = 4.85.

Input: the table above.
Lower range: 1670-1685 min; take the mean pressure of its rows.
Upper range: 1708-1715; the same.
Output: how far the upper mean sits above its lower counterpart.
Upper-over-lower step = -0.33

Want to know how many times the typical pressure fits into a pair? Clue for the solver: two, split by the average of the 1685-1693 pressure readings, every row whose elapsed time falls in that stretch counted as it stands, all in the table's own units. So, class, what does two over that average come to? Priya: 0.75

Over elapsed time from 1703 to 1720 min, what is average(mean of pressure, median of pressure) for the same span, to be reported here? 2.2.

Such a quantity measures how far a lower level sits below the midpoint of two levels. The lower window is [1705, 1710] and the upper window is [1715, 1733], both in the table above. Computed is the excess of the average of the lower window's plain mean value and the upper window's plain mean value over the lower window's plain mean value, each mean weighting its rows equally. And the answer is -0.55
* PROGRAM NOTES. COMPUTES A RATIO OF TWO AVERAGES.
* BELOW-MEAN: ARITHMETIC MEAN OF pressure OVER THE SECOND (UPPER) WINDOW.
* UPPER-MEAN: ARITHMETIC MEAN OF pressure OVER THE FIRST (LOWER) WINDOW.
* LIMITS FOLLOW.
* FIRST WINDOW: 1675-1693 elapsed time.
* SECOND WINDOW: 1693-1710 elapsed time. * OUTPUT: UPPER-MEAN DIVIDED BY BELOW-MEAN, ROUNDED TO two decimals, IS 1.06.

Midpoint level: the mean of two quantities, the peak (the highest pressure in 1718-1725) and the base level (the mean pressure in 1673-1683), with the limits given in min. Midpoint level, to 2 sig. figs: 2.1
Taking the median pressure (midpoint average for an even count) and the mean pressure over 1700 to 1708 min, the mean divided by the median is 1.00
